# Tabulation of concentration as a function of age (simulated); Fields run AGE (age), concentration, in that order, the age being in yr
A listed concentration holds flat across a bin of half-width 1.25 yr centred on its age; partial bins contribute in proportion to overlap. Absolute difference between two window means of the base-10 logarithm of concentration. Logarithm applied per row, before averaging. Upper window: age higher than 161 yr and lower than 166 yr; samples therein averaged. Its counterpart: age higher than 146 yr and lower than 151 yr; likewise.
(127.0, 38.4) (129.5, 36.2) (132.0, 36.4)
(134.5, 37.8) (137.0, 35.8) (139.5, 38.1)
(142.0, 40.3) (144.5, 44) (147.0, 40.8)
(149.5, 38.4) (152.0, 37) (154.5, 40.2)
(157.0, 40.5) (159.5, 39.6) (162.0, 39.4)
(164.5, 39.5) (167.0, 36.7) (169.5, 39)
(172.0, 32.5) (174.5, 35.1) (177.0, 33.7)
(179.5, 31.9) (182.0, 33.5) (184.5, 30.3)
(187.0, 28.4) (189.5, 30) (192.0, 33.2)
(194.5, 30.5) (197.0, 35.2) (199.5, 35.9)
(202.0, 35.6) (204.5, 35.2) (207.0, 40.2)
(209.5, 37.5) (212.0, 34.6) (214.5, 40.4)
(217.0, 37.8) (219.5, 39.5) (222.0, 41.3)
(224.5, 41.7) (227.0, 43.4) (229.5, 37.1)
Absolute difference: 0.001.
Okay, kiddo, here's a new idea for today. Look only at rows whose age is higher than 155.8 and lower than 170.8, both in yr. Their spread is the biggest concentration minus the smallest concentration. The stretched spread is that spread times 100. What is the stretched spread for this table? 380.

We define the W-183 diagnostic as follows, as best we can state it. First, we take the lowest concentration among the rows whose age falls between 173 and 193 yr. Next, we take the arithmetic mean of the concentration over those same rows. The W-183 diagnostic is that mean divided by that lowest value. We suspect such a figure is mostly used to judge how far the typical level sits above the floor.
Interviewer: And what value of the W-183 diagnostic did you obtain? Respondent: 1.127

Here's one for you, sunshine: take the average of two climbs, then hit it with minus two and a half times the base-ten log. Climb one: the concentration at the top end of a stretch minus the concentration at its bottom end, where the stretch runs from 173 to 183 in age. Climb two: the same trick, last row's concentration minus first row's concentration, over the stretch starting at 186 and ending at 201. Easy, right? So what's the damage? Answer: -1.2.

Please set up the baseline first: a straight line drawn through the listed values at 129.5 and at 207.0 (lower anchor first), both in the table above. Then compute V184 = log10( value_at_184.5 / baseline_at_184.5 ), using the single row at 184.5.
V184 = -0.11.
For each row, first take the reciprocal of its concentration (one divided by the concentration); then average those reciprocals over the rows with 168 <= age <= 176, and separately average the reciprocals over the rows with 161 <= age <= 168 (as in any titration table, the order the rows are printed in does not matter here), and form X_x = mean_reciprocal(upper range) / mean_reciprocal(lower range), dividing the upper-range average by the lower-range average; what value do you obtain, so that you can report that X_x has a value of 1.09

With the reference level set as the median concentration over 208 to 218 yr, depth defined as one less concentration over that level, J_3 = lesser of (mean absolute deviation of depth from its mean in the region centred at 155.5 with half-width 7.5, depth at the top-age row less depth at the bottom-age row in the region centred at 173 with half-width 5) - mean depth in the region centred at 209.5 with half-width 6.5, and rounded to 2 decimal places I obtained 0.02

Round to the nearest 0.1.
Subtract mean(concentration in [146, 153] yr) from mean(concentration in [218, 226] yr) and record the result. 2.1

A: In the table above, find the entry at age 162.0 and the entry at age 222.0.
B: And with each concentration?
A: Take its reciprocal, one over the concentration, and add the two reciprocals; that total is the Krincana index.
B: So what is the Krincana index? 0.050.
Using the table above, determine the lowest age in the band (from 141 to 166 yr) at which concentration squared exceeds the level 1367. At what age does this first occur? 142.0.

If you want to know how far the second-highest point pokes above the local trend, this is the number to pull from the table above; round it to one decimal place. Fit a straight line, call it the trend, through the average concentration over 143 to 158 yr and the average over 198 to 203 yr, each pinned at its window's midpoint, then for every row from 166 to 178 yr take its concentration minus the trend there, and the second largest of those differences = -2.0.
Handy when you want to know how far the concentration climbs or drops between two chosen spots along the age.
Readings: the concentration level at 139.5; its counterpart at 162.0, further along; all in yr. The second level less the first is 1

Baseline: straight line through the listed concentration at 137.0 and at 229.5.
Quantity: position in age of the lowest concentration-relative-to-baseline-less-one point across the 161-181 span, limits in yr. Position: 179.5 yr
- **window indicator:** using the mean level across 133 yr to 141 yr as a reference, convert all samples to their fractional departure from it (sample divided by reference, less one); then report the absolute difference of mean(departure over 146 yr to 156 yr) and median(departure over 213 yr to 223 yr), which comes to 0.023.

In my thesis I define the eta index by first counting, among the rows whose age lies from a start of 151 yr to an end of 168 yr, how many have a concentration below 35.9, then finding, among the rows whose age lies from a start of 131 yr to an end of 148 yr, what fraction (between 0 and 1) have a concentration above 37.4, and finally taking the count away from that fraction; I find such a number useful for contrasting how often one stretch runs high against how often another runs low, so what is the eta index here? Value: 1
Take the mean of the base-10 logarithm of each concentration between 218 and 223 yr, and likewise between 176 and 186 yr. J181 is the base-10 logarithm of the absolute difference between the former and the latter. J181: -1.01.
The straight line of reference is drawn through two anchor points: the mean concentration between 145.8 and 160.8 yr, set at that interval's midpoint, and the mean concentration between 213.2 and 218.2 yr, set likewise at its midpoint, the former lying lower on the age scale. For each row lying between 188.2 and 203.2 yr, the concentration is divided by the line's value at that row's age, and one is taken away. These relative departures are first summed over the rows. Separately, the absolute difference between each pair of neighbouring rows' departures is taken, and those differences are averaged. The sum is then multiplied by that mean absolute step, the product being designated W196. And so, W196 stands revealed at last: -0.05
